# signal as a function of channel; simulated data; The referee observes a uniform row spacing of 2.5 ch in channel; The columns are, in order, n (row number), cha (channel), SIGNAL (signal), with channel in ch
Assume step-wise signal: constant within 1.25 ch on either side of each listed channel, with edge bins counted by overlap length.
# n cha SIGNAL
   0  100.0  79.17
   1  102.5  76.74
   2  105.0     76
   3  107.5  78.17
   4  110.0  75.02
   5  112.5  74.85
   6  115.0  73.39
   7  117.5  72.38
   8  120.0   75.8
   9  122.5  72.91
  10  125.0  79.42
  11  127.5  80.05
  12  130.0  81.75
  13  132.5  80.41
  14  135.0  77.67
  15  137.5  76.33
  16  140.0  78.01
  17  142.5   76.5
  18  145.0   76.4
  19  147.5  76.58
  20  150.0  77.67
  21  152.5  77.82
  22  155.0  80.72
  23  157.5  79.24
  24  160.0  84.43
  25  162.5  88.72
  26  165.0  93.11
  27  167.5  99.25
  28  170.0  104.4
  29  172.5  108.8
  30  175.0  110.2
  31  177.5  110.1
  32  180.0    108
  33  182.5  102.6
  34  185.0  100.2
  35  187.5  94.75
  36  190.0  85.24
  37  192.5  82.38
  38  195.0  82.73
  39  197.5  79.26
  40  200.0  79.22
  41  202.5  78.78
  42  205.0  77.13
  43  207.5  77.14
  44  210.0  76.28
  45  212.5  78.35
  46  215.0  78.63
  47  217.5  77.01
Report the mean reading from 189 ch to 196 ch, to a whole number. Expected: 83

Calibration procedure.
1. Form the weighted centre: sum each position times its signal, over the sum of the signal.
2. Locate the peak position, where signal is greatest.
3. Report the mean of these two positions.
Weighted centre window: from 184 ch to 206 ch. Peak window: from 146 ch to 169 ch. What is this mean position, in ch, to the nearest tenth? 181.0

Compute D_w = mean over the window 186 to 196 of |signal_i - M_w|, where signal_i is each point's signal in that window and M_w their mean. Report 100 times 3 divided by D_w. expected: 71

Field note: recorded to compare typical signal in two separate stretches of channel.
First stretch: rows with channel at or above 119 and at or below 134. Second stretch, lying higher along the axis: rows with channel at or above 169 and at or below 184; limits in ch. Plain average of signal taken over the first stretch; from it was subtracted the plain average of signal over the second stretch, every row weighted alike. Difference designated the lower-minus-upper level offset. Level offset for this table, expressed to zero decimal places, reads -29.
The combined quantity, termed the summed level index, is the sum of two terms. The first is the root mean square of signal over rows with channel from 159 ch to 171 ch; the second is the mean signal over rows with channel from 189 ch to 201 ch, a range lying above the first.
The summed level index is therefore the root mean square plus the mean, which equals 176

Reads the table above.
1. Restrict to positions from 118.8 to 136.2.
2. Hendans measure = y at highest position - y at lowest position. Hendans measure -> 2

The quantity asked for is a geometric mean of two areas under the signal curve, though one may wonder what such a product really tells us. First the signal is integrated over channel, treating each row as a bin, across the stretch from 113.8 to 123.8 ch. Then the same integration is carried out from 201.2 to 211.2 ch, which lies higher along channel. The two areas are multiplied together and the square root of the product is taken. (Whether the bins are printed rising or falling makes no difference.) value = 755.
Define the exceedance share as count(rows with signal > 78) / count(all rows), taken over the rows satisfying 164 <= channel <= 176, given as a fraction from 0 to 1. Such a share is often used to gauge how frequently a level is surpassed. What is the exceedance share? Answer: 1.0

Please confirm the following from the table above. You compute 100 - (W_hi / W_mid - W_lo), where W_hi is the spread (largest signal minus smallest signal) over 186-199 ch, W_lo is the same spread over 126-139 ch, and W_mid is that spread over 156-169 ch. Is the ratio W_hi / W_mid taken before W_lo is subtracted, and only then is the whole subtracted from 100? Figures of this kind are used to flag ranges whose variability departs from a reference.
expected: 105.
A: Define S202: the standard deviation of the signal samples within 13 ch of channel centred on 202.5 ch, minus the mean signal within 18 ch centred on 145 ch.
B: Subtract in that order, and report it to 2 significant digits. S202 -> -76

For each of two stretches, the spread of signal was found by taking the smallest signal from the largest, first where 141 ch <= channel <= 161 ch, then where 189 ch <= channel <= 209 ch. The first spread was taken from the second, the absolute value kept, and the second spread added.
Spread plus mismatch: 8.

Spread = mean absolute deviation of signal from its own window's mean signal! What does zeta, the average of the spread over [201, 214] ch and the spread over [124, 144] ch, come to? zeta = 1.2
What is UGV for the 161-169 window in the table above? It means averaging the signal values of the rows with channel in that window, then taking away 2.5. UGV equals 91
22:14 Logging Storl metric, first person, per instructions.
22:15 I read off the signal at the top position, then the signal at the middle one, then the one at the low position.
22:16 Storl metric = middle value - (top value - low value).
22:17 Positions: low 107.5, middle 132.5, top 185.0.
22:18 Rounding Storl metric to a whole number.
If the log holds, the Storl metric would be 58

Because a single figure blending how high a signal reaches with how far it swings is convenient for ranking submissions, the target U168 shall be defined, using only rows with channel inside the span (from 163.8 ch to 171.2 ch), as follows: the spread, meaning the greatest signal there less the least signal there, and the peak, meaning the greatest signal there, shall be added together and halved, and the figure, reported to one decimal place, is 57.8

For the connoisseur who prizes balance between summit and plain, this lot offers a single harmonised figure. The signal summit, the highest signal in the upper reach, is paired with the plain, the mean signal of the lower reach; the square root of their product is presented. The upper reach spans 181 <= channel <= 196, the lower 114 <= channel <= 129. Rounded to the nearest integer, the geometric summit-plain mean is 88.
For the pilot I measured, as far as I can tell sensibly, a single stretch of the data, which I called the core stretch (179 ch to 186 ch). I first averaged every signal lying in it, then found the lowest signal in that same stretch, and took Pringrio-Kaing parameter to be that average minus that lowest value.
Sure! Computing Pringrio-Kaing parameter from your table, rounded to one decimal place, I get 3.4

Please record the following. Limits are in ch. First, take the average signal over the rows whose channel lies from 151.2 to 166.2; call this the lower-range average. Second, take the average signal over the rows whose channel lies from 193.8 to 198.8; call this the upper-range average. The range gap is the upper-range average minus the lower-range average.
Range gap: -3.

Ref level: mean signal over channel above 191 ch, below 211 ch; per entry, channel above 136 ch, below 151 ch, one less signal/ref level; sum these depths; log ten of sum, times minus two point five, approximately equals 1.9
